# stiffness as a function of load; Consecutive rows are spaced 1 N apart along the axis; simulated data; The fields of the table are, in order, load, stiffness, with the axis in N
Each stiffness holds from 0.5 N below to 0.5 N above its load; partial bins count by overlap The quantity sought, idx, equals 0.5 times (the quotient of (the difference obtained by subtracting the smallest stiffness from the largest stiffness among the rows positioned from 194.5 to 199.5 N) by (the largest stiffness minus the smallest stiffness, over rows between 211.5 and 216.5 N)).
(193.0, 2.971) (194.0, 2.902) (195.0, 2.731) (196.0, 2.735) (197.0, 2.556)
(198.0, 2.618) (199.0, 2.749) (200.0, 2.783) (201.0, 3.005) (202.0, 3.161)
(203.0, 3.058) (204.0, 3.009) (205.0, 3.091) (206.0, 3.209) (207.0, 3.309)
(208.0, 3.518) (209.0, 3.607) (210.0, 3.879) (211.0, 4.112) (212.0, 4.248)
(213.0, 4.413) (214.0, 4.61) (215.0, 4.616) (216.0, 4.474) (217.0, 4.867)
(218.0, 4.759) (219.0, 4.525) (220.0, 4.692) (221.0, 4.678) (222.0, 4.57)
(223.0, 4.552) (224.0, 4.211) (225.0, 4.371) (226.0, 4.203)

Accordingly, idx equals 0.26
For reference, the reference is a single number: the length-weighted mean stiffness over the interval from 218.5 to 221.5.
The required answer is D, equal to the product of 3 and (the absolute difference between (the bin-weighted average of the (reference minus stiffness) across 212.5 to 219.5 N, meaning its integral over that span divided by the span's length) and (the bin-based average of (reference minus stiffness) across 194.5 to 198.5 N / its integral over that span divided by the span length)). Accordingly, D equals 5.8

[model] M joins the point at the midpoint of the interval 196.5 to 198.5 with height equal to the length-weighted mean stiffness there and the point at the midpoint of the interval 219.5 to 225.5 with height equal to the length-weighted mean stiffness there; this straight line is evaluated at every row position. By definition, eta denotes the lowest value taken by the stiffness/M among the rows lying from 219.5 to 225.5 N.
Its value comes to 0.91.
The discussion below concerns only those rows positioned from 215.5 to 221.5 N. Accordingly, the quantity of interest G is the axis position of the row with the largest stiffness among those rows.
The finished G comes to 217.0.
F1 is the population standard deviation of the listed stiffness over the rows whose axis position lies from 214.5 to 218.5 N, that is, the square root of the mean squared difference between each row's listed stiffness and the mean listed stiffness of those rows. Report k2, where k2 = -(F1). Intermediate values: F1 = 0.15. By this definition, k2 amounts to -0.148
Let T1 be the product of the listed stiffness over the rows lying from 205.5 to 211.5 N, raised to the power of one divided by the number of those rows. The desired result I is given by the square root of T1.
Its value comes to 1.9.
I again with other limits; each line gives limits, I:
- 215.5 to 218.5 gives 2.2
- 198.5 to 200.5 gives 1.7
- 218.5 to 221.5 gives 2.2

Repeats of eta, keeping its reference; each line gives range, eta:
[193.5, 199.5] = 1.00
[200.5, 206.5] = 0.97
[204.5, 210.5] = 0.98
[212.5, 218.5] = 1.12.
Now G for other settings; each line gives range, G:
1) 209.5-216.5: 215.0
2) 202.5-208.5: 208.0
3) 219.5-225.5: 220.0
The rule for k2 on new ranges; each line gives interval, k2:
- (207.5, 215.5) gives -0.399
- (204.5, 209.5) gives -0.191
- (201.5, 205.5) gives -0.055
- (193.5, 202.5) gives -0.179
